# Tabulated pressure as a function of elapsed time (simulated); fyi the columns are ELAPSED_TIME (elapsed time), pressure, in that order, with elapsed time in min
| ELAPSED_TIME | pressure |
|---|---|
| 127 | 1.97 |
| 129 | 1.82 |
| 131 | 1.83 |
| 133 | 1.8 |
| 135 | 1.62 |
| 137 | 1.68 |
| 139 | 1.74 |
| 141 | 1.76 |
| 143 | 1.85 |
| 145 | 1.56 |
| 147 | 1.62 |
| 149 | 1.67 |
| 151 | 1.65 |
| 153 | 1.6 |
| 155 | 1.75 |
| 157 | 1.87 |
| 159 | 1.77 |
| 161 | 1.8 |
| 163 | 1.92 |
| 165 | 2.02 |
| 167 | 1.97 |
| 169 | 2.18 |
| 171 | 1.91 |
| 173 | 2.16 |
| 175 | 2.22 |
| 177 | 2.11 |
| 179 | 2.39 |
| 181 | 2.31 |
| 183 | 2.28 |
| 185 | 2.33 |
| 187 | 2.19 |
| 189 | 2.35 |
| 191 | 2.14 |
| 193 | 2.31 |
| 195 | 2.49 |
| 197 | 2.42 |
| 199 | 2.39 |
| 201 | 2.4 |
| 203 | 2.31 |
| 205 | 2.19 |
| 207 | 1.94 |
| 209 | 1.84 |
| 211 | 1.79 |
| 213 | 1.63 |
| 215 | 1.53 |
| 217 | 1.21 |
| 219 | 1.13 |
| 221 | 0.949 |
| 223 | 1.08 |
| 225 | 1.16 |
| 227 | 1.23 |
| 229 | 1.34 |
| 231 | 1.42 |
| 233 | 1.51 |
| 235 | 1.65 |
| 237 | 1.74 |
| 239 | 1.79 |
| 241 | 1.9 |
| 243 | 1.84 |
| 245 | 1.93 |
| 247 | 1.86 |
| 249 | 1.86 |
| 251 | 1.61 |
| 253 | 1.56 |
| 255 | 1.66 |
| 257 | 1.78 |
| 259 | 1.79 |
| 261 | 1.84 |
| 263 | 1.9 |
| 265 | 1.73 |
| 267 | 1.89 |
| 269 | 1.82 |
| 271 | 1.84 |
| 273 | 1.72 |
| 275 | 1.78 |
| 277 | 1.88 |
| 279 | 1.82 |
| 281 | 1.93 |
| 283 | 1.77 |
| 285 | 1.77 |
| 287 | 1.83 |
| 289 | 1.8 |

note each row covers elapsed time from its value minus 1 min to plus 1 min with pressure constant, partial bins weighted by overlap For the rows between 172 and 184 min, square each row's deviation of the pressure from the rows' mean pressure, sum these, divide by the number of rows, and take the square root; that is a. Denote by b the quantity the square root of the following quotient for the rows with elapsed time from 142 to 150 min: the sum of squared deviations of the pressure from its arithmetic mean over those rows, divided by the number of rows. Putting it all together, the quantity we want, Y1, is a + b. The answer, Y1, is 0.20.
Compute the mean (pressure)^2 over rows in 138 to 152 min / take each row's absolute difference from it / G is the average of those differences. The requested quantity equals 0.26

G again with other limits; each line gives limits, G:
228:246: 0.59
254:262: 0.19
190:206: 0.44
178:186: 0.15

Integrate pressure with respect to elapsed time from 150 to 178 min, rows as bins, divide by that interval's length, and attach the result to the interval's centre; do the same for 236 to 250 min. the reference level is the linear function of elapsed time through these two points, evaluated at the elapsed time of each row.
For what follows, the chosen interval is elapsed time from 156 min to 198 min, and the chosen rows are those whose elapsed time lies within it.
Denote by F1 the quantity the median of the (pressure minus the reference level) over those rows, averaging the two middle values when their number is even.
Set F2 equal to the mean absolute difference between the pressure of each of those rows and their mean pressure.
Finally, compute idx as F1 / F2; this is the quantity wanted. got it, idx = 1.5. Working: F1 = 0.26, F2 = 0.17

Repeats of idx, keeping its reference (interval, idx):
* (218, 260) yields -0.8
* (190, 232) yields -0.2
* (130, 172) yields -1.3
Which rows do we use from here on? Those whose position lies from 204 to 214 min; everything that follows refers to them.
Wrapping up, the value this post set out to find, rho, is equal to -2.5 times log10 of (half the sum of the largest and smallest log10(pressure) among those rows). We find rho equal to 1.40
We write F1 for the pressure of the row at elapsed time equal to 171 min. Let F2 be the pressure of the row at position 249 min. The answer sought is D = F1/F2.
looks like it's 1.03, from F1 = 1.91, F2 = 1.86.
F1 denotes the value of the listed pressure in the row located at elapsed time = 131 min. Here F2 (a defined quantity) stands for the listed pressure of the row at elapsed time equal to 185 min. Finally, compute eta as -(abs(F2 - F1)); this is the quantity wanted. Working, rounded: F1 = 1.83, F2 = 2.33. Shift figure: -0.50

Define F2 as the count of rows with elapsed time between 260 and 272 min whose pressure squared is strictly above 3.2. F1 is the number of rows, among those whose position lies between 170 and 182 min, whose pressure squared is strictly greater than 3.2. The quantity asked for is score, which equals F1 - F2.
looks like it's 1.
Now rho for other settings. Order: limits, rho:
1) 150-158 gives 1.56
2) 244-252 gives 1.52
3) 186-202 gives 1.10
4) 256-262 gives 1.47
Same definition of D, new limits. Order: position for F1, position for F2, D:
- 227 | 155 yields 0.70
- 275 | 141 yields 1.01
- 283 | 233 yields 1.17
